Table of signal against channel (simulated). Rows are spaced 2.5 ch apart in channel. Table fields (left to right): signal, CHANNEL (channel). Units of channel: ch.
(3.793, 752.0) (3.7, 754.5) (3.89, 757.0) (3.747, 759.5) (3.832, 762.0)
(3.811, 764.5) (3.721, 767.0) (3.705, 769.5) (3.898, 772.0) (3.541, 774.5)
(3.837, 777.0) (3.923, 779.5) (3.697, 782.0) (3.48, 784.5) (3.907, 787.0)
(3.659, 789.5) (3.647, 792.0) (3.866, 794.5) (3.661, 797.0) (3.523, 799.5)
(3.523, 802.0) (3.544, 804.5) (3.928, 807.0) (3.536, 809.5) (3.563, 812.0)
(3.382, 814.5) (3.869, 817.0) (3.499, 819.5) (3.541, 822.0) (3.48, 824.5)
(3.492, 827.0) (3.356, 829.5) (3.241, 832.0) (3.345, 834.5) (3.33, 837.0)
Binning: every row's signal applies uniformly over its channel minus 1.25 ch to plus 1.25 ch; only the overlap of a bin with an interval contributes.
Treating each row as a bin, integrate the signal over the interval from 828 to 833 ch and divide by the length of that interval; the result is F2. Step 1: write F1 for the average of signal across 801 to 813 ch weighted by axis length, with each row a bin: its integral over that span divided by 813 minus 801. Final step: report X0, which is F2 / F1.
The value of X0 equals 0.91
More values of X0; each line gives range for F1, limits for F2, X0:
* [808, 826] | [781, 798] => 1.04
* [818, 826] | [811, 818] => 1.02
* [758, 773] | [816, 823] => 0.96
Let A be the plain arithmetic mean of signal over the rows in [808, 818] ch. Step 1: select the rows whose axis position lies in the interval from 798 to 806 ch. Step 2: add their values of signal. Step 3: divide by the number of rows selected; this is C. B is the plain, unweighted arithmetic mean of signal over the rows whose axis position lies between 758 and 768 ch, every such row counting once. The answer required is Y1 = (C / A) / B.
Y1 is 0.26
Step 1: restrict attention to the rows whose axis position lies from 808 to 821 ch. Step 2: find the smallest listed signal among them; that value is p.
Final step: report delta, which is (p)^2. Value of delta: 11.4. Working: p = 3.382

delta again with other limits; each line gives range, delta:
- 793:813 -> 12.4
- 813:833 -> 10.5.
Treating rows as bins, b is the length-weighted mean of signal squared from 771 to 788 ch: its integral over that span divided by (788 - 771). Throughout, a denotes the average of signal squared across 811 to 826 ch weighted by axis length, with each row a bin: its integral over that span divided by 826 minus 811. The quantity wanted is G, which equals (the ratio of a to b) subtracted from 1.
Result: 0.10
